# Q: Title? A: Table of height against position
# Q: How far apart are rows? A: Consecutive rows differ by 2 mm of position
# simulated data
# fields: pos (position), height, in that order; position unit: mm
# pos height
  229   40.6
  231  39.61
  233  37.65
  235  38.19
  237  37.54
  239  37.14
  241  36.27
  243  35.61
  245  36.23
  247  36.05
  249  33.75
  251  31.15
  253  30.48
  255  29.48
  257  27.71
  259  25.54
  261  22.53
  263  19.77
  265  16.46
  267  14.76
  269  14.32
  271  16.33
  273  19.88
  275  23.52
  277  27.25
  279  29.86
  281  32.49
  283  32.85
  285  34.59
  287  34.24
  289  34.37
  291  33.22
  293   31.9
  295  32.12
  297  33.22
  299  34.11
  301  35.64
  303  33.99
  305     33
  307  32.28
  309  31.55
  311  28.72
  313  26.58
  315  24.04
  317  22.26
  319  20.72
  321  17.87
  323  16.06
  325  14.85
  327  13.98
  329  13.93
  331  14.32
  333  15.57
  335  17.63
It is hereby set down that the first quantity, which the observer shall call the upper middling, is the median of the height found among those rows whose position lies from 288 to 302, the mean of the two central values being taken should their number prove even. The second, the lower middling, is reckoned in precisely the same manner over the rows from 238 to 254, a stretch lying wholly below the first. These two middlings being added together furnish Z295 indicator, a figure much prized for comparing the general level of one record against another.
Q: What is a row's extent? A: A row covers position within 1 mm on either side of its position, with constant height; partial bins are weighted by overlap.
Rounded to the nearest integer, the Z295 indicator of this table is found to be 69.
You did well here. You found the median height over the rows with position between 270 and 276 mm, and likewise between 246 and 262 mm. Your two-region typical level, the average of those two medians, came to 25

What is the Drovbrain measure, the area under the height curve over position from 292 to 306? 468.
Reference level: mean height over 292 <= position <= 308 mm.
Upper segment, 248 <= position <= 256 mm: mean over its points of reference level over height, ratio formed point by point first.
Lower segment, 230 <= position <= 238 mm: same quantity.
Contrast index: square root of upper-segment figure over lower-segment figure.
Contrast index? 1.11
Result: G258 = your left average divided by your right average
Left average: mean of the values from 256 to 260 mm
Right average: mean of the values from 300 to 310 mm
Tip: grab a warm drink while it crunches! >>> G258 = 0.80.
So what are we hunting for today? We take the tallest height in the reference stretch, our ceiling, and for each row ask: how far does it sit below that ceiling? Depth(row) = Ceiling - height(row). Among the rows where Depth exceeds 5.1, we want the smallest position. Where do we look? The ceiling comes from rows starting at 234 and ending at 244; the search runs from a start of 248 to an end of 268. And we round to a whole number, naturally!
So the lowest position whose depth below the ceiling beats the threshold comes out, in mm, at 251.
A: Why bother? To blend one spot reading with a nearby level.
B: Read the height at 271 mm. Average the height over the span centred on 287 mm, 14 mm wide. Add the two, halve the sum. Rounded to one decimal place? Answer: 24.9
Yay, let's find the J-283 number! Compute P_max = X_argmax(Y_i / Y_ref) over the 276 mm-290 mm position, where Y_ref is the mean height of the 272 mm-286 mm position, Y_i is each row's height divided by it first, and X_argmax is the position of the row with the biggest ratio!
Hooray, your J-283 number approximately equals 285 mm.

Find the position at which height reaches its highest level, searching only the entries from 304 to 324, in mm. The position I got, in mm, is 305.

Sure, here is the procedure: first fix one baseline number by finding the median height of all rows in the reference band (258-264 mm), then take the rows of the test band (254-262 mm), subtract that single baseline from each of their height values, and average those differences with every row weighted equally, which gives 4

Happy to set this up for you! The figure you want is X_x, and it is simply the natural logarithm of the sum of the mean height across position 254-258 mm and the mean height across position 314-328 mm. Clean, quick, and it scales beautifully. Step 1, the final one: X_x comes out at 3.9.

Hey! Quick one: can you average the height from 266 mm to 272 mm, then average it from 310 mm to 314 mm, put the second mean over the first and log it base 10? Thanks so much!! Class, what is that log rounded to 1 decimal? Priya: 0.3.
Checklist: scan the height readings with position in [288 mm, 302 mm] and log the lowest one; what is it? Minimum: 31.9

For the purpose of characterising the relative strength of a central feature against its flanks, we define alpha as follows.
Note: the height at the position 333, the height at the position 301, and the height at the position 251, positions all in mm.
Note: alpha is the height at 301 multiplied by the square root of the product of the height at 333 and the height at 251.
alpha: 785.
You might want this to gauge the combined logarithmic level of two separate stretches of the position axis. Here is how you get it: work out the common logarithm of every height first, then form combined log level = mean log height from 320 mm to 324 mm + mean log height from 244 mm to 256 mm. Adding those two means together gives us 2.74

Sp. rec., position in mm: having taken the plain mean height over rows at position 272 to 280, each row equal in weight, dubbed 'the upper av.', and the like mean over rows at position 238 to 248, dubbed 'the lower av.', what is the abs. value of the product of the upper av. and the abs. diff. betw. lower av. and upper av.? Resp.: 280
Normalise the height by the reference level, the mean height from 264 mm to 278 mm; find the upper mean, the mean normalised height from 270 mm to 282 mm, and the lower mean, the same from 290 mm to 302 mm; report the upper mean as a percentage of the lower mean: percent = 75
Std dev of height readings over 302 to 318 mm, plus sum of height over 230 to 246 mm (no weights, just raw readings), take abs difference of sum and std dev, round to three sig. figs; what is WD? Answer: 294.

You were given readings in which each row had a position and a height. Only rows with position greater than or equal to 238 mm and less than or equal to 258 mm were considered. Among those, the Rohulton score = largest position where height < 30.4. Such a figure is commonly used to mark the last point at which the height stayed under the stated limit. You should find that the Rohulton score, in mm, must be 257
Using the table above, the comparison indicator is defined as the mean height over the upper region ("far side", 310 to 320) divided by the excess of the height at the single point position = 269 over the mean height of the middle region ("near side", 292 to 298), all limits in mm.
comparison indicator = -1.4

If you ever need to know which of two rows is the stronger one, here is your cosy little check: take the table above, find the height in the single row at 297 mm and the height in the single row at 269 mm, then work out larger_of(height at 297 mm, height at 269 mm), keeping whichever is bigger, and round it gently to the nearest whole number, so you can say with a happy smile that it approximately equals 33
